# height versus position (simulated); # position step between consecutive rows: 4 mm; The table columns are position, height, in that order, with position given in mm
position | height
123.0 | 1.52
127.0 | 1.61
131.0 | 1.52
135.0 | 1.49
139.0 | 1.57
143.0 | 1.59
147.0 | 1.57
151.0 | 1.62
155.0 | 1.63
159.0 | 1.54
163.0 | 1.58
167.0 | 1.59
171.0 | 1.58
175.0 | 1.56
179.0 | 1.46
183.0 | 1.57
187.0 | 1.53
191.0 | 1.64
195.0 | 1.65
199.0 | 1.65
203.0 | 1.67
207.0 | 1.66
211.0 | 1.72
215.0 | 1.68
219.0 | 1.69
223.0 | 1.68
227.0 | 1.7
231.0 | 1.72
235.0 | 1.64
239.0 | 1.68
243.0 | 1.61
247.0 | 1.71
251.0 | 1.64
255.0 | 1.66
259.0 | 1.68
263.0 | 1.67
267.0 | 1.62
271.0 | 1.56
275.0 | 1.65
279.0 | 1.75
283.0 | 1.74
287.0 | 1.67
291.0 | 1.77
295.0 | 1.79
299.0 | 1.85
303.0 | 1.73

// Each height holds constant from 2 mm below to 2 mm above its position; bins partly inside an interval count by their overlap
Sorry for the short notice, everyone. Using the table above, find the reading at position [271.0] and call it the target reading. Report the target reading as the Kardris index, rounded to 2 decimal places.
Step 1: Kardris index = 1.56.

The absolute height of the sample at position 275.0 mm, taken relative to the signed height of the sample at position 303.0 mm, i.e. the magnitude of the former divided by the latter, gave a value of 0.954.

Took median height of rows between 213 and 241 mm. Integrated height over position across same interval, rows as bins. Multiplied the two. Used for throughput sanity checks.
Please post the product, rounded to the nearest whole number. 79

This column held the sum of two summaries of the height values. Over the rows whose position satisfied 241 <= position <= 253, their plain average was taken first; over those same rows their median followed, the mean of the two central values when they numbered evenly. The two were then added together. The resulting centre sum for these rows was 3.29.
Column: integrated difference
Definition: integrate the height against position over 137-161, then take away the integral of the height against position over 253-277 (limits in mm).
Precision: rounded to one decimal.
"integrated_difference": -1.3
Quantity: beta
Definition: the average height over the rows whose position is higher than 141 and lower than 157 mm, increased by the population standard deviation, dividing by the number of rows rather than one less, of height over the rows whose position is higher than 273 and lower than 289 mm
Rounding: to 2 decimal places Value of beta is 1.65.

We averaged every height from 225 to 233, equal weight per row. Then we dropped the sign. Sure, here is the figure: 1.71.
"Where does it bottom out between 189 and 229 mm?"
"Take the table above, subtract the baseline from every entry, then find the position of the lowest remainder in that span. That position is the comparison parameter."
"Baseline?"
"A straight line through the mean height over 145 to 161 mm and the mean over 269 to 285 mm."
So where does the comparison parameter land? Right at 191.0 mm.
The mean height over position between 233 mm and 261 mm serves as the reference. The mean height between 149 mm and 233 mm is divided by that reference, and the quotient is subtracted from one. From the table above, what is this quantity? 0.02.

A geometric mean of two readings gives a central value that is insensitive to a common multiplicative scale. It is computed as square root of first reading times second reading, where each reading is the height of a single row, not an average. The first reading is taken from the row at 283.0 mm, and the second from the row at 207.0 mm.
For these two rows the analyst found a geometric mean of 1.700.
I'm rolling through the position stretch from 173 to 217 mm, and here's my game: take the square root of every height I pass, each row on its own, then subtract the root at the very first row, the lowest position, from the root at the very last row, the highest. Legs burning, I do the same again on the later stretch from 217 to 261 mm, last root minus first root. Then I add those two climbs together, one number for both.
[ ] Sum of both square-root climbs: 0.043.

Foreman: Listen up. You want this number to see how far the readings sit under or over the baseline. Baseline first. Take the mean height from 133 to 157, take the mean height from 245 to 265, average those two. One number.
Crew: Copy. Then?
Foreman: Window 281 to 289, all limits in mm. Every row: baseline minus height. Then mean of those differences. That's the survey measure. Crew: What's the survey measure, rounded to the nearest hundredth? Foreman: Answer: -0.08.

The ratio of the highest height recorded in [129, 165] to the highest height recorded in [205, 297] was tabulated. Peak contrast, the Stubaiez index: 0.91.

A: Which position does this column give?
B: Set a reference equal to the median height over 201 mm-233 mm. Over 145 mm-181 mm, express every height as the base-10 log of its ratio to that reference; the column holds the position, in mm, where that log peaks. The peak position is 155.0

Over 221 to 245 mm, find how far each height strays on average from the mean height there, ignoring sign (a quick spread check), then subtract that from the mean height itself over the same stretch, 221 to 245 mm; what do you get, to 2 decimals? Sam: 1.64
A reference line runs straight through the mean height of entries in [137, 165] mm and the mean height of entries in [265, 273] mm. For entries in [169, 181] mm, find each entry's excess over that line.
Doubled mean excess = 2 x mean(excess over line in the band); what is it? -0.11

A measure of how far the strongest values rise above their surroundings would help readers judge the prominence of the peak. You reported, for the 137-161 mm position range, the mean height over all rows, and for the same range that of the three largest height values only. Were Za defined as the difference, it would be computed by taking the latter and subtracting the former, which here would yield 0.027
